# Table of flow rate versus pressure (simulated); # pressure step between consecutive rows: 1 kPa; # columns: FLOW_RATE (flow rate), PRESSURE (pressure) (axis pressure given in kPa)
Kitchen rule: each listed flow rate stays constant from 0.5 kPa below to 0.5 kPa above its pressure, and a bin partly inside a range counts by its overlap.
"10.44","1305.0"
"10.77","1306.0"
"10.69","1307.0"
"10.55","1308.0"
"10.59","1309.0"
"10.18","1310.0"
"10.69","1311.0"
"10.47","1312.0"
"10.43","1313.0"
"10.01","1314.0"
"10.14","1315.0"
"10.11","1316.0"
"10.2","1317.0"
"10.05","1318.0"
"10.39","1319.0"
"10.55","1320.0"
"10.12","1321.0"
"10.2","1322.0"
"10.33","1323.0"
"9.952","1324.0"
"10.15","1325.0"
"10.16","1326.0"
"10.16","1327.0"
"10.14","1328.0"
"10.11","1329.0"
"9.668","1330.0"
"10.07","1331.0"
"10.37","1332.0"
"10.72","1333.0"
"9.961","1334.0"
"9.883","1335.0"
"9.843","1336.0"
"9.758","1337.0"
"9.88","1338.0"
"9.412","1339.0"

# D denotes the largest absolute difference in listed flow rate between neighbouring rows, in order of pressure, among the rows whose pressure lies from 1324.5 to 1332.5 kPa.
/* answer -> 0.44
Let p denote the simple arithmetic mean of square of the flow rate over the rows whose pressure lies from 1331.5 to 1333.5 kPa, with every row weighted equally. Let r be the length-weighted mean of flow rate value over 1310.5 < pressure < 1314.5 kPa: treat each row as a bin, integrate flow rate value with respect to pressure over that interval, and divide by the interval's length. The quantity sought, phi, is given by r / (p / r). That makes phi 0.97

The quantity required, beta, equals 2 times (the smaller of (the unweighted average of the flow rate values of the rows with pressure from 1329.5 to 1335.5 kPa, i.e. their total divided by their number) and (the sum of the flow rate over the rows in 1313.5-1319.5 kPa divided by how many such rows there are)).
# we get 20.22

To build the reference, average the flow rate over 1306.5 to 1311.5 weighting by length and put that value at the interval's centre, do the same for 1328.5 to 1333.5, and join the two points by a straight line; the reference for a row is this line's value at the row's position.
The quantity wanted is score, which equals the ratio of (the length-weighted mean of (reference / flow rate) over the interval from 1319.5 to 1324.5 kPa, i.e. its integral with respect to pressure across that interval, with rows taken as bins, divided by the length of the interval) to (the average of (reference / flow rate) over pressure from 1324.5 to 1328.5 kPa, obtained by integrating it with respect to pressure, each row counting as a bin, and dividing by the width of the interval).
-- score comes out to 1.00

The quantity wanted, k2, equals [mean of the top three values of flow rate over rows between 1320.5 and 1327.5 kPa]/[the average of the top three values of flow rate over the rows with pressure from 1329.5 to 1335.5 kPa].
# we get 0.98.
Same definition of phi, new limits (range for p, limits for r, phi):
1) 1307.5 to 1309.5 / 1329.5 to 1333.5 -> 0.93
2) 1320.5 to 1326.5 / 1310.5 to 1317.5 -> 1.03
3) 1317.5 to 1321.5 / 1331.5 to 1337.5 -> 0.96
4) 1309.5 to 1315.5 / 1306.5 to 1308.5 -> 1.06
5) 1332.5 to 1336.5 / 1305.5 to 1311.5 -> 1.10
